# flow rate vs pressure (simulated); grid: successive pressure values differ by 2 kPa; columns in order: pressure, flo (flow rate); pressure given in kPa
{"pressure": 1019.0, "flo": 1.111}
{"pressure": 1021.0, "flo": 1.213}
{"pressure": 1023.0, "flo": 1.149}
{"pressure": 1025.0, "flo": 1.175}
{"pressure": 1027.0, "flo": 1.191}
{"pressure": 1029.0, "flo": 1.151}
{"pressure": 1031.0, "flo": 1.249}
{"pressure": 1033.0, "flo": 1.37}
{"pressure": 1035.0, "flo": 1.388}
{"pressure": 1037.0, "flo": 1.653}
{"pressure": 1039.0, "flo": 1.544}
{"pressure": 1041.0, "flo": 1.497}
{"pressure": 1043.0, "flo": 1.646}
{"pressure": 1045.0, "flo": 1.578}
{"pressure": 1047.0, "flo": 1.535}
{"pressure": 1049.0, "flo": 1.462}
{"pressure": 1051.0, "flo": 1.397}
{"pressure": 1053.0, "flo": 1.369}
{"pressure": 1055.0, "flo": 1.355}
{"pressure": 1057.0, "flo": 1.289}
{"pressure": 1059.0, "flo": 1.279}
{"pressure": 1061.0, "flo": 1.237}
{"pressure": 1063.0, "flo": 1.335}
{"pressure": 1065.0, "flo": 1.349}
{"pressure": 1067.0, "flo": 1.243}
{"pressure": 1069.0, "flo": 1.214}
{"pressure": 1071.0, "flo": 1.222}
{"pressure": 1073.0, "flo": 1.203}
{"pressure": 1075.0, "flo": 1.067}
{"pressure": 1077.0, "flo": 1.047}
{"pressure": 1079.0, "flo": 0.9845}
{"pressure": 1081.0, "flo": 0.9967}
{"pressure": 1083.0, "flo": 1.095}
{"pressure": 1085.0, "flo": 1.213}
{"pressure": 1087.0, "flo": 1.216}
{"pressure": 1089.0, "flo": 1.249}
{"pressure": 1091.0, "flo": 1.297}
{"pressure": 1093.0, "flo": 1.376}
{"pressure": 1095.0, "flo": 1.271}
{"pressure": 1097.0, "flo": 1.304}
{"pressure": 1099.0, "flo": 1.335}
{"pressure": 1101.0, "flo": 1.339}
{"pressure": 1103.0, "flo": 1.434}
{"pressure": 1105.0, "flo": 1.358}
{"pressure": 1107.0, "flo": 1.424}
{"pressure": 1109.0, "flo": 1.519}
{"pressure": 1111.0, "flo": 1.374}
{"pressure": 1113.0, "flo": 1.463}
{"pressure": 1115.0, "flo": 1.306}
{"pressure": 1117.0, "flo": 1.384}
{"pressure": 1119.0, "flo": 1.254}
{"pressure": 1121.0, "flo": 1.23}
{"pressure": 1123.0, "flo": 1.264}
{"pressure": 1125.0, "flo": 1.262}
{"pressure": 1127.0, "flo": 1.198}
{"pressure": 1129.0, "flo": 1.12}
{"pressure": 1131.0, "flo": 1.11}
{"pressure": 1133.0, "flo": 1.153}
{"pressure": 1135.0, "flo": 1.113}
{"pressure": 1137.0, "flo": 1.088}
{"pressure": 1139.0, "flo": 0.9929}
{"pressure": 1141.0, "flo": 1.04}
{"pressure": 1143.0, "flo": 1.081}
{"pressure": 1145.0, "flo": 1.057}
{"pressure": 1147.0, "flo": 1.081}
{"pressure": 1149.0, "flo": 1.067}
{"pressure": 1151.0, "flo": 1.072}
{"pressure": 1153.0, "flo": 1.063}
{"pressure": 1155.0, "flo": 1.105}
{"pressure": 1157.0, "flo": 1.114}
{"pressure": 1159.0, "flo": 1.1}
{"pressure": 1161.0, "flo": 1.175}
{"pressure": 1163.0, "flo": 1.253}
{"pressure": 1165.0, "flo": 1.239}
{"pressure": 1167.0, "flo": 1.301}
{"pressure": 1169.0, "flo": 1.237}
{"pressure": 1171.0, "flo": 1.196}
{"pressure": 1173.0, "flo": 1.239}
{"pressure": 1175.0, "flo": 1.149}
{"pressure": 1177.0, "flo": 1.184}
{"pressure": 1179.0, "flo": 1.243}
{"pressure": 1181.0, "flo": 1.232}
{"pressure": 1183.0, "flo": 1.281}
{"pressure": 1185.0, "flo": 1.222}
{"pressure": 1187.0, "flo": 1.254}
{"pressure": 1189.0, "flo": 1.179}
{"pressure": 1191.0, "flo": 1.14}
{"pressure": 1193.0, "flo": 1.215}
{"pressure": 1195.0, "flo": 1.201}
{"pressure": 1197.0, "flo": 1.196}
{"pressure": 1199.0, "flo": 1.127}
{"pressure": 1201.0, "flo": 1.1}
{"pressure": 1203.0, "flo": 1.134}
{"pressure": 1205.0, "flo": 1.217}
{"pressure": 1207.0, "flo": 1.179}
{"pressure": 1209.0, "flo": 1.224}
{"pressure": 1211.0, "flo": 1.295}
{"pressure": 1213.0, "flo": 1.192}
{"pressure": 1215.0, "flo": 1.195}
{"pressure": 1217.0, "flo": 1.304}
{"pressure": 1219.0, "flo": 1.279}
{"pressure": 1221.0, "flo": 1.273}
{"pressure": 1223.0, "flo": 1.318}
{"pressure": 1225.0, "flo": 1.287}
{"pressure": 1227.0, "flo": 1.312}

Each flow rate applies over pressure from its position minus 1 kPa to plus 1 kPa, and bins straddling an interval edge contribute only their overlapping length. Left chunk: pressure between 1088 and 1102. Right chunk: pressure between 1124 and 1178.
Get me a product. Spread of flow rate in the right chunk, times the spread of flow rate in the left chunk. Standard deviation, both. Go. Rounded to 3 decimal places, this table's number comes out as 0.003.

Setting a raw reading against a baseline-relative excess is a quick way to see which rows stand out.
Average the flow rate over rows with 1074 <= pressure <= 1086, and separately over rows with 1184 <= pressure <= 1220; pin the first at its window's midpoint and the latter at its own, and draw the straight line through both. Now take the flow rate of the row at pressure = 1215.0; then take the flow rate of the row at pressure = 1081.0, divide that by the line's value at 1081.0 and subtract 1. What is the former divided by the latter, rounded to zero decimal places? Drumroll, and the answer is -18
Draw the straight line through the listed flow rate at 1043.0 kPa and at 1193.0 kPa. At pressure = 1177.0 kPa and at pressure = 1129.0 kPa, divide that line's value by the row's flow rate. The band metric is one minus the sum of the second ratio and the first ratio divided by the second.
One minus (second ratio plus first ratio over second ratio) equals -1.10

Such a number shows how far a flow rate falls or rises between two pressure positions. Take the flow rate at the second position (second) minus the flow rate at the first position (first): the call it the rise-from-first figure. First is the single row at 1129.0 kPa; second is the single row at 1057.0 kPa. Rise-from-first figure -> 0.17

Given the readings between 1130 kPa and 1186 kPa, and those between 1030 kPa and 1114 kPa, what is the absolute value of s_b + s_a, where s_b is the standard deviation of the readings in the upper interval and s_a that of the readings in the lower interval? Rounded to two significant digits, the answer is 0.24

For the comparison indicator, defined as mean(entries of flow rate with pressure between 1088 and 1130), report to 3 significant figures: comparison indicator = 1.32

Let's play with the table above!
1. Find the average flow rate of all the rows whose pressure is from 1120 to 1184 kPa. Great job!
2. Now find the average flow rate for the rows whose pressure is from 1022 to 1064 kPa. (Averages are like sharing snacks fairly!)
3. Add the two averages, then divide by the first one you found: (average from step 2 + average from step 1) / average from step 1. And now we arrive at 2.19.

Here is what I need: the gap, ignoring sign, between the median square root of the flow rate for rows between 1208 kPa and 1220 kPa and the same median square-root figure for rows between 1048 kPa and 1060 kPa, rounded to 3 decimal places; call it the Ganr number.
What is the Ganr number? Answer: 0.048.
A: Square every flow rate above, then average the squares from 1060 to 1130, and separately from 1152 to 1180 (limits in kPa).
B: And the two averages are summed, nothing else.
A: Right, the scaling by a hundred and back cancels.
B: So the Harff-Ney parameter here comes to 3.02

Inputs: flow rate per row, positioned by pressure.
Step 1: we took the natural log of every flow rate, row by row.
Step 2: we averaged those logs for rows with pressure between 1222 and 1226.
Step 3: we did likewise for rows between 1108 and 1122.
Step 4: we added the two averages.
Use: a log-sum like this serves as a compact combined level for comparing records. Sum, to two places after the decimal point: 0.57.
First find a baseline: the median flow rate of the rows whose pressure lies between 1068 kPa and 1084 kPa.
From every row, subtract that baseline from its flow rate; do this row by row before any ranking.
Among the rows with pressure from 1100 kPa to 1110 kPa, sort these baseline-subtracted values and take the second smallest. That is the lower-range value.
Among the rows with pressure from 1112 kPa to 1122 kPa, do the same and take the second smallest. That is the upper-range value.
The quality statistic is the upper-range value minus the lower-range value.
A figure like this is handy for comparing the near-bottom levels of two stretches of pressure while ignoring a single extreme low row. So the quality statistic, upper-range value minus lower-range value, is -0.10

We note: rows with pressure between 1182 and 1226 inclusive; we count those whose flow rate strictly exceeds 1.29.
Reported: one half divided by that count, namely 0.167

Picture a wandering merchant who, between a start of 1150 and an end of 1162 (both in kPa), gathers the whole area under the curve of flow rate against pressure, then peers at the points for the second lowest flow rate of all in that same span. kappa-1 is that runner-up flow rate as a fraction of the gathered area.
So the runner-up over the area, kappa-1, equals 0.0809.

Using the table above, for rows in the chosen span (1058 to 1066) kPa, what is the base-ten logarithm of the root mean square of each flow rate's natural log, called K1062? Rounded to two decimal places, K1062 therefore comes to -0.58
